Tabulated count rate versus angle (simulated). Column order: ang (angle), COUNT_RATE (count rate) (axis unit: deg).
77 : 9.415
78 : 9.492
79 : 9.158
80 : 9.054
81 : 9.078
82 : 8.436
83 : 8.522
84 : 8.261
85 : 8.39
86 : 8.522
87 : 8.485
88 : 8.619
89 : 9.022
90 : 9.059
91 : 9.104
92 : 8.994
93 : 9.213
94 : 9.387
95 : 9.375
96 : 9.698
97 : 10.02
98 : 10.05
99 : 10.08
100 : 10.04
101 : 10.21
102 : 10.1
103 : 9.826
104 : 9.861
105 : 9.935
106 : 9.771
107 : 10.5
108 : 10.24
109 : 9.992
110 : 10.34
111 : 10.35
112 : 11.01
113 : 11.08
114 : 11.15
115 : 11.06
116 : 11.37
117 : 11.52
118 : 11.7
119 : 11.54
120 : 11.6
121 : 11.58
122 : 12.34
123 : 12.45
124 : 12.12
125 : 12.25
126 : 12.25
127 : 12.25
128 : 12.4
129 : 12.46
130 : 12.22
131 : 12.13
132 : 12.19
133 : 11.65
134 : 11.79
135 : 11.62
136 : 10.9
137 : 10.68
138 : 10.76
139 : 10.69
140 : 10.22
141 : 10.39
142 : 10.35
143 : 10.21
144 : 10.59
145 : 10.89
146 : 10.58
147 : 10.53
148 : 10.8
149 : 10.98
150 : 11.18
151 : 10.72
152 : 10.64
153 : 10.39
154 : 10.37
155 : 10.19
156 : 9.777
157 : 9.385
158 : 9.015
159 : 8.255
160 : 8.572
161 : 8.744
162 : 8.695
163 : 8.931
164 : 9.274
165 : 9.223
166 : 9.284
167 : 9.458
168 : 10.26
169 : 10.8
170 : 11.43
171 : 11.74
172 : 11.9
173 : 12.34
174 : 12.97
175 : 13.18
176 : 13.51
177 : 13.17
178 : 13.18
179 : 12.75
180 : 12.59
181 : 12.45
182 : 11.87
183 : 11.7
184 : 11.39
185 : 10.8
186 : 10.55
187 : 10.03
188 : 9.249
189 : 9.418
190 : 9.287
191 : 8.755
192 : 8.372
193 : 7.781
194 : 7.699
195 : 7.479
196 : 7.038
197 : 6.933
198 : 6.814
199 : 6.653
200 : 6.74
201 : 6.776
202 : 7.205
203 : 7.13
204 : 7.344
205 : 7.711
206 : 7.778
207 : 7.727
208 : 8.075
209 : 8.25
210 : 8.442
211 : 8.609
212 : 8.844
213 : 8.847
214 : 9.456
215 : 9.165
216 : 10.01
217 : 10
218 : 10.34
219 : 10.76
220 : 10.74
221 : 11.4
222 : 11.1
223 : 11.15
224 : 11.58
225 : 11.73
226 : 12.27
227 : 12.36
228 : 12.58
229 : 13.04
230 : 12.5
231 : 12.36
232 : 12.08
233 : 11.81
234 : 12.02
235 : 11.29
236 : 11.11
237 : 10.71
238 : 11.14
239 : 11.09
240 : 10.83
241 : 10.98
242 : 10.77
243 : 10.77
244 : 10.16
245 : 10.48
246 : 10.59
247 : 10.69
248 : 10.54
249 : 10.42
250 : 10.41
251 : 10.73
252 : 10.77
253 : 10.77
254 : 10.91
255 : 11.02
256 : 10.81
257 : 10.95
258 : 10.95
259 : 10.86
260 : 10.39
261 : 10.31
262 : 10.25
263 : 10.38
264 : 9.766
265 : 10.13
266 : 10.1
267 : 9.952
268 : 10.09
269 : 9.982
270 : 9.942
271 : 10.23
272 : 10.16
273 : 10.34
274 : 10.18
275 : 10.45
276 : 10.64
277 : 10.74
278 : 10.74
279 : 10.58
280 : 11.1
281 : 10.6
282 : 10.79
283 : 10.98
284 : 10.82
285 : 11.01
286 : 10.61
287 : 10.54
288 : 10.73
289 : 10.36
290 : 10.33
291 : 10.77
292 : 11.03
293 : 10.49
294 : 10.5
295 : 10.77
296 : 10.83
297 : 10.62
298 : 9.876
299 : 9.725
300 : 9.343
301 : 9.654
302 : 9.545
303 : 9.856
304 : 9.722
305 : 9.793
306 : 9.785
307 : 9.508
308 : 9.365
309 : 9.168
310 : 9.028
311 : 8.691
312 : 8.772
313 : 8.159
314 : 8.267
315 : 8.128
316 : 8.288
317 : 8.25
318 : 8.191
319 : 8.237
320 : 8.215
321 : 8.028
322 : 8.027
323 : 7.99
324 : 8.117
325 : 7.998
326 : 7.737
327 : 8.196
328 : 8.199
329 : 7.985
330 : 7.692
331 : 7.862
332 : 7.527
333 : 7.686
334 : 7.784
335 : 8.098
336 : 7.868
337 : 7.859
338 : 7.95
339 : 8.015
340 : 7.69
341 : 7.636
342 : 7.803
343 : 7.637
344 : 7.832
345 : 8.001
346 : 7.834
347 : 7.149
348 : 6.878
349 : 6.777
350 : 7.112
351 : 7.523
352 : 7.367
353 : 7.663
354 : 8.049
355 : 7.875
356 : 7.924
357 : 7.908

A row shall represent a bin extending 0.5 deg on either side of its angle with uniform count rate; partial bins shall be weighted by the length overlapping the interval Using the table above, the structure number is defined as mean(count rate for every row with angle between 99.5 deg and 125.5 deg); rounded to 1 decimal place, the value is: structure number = 10.9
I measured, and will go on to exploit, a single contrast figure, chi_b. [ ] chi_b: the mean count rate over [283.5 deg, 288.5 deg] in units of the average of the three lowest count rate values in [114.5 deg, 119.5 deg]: 0.95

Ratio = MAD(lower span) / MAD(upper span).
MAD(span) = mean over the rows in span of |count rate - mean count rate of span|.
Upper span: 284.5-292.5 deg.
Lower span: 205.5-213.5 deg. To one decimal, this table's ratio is 1.7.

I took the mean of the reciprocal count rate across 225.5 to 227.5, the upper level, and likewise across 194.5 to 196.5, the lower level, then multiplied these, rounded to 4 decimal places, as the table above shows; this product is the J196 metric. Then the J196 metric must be 0.0112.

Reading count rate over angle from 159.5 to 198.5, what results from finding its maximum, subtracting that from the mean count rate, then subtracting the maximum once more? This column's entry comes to -16.8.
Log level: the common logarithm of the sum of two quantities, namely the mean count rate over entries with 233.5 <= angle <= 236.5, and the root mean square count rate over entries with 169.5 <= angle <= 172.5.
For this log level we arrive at 1.36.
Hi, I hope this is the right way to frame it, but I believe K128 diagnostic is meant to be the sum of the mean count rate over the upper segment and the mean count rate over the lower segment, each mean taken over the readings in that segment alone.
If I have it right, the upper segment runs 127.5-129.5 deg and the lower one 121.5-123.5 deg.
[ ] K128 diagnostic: 24.8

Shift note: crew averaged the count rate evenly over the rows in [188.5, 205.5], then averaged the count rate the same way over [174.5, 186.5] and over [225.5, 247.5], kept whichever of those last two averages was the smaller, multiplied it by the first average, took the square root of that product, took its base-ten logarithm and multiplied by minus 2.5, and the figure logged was -2.42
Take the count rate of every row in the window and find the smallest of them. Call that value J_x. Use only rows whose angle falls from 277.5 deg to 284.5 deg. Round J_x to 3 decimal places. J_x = 10.580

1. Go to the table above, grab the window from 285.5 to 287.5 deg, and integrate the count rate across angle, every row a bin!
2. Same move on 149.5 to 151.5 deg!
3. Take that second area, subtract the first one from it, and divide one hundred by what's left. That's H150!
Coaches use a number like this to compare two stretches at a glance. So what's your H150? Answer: 133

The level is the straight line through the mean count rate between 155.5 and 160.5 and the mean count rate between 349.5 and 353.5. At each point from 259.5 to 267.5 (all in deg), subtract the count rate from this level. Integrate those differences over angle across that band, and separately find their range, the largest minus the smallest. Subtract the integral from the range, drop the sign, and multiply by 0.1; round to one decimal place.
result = 1.7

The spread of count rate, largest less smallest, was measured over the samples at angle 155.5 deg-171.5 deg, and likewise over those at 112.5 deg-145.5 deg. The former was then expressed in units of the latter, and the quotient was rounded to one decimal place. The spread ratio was 1.5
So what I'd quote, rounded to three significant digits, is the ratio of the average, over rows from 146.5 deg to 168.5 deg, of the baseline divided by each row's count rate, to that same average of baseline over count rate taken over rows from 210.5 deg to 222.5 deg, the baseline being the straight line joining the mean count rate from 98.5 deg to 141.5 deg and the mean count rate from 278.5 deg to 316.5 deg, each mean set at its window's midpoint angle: 1.06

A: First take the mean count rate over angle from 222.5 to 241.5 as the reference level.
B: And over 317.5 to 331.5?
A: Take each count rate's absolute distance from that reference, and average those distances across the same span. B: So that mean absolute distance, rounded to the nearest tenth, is 3.7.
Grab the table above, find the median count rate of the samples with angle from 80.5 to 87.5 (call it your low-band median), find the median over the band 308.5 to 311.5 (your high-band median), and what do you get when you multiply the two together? 77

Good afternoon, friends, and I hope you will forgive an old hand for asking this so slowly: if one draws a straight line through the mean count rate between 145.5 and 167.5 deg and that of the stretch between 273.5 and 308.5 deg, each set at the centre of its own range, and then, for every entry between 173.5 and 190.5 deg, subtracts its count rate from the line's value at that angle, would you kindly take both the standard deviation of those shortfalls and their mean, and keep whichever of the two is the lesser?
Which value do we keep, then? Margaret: -1.8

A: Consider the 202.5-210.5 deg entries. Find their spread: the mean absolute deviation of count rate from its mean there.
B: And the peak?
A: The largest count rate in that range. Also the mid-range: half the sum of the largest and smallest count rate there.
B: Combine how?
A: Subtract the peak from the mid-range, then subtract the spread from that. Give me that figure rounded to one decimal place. -1.0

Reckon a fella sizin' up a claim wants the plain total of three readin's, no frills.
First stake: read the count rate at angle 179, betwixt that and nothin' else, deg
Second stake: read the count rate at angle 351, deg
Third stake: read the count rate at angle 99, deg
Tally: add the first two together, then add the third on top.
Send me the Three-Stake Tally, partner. 30.4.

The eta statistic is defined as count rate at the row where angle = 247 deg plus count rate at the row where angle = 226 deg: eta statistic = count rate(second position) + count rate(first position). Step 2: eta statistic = 23.0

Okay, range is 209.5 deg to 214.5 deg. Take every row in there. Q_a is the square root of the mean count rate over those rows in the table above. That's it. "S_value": 2.97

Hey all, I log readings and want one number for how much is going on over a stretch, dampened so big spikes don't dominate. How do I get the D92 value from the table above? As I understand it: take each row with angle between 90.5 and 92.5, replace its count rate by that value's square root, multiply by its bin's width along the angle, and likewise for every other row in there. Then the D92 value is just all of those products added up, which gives 6.0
